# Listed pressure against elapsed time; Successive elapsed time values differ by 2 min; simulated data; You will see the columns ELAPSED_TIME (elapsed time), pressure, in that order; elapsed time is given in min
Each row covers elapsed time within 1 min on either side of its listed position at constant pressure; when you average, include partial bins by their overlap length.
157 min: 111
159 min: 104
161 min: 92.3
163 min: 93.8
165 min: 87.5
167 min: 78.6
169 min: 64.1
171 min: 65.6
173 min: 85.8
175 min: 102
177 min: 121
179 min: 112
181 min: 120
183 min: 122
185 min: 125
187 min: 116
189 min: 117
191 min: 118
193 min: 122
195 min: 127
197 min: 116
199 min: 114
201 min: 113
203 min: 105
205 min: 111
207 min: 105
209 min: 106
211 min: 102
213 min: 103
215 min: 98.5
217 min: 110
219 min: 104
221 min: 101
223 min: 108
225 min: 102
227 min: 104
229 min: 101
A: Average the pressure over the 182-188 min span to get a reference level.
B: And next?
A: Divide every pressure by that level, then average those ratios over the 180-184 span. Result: 1.00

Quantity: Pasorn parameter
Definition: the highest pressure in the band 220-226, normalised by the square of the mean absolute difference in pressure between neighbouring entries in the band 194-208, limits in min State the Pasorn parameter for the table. 3.4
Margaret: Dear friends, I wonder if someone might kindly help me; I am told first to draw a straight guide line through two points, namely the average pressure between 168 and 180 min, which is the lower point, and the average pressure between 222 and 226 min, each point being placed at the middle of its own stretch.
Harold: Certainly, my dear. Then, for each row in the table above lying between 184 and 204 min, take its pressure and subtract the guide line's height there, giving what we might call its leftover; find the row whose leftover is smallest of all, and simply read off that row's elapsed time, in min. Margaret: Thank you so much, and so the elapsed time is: 203 min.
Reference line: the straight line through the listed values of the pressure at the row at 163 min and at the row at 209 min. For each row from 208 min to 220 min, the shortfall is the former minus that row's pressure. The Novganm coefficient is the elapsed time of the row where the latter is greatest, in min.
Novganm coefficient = 215 min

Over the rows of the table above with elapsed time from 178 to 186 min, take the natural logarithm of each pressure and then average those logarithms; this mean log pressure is 4.78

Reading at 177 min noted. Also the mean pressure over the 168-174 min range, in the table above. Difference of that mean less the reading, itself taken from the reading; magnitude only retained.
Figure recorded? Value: 170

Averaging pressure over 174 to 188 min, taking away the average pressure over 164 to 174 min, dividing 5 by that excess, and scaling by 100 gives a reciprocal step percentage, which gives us 12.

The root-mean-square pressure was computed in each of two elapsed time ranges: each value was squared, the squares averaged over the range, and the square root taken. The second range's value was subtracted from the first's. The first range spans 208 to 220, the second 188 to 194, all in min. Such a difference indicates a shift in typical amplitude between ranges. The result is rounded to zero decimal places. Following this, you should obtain -15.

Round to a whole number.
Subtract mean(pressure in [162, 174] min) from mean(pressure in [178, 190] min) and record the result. 39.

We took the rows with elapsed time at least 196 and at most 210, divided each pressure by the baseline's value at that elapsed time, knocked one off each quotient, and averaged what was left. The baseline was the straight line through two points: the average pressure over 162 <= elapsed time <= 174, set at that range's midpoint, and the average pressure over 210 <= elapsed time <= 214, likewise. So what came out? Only 0.13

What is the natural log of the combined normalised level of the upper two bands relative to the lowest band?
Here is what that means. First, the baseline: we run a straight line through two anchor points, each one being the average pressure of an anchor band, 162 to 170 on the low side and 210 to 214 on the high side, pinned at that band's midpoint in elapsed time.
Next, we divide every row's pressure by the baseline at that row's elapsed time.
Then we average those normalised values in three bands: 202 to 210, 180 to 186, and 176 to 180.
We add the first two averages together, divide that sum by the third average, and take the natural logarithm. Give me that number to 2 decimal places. 0.60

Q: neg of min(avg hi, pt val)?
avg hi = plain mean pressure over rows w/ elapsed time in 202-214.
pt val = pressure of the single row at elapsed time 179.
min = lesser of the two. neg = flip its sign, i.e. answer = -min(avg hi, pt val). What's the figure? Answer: -105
